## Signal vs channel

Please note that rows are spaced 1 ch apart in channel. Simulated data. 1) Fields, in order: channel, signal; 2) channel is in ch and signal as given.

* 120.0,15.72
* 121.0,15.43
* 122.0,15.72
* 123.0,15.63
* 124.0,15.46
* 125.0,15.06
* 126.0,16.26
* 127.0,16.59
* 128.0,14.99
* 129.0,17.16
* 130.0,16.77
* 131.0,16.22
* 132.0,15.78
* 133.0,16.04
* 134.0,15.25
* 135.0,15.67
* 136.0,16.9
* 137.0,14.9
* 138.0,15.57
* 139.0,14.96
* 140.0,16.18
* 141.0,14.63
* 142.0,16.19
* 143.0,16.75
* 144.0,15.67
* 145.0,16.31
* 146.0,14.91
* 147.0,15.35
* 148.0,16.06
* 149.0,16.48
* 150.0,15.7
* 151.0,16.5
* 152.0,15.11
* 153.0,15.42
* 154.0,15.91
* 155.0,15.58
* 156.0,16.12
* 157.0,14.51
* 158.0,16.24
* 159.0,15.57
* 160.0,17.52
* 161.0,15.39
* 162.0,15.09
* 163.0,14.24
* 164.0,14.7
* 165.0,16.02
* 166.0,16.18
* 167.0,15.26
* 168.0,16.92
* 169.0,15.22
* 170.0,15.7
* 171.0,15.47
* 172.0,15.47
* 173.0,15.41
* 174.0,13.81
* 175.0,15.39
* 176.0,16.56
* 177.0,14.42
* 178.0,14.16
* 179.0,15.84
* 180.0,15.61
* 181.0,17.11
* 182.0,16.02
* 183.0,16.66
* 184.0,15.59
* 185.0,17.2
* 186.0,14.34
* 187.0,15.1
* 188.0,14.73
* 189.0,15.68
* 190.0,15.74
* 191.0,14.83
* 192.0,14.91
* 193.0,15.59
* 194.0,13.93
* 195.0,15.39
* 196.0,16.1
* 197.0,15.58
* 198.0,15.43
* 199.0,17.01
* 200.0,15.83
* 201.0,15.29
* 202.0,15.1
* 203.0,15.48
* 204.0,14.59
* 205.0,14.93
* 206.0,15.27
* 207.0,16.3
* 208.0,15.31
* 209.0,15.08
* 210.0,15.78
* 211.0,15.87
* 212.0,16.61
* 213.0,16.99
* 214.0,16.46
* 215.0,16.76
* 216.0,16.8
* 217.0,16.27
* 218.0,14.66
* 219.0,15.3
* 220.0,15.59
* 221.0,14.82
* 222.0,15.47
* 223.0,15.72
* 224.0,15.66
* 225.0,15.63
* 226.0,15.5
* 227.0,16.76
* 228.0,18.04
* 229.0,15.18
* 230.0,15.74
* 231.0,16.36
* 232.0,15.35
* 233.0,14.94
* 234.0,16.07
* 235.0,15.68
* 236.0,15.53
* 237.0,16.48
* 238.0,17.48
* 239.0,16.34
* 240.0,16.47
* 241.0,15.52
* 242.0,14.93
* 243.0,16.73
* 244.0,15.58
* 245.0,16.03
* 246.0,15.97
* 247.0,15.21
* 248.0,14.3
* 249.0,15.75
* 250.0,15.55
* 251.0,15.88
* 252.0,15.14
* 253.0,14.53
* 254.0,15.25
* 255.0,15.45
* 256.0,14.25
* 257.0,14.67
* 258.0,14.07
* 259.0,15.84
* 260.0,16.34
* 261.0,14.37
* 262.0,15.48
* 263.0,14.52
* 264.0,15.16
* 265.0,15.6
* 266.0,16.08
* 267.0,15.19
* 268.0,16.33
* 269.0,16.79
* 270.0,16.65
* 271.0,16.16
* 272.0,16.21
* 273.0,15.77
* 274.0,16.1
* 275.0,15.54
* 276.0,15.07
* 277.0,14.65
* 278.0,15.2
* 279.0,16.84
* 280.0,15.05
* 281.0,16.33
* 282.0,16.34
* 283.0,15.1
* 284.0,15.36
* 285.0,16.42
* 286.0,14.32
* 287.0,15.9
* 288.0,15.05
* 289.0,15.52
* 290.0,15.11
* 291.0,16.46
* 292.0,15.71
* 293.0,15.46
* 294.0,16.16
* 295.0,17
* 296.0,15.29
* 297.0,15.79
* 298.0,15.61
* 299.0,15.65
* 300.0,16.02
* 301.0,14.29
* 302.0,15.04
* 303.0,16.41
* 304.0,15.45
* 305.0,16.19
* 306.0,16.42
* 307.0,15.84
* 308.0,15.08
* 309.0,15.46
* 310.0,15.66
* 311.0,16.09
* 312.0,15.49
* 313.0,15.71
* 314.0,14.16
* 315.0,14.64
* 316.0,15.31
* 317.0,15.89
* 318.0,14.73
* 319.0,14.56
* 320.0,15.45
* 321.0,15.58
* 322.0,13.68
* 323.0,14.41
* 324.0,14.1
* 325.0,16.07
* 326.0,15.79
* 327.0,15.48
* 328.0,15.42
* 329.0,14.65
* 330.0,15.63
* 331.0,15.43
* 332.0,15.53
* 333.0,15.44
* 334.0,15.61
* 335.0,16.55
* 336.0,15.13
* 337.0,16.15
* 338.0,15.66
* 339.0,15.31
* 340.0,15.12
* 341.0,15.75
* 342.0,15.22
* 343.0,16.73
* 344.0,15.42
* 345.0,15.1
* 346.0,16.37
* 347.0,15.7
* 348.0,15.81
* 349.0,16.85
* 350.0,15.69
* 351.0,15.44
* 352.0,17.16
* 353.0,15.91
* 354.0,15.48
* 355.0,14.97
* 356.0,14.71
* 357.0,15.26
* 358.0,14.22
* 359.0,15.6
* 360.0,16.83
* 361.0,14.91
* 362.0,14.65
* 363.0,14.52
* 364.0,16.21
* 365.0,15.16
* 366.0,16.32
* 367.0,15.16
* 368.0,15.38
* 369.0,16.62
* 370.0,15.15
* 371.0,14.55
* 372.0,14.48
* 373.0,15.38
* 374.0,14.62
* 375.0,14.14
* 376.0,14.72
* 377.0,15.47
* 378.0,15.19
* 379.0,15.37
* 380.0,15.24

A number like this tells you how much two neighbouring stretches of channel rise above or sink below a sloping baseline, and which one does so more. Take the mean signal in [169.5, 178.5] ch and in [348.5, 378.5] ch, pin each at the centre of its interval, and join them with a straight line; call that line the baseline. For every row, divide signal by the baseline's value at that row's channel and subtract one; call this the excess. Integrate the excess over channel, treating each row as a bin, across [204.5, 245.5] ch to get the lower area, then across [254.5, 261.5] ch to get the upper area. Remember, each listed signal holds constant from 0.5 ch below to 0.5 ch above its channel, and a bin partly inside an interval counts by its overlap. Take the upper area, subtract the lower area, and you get -2.0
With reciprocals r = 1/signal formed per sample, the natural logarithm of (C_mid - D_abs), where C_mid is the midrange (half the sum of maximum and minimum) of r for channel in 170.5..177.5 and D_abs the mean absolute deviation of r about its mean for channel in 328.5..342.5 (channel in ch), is -2.733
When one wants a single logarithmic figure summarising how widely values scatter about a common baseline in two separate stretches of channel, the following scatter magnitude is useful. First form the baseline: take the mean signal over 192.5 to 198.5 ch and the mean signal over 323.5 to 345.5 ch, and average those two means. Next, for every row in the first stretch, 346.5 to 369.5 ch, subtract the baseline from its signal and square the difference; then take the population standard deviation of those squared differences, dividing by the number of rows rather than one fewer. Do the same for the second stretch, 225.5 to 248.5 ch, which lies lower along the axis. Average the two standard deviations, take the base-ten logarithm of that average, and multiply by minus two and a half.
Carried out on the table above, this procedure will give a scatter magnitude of -0.18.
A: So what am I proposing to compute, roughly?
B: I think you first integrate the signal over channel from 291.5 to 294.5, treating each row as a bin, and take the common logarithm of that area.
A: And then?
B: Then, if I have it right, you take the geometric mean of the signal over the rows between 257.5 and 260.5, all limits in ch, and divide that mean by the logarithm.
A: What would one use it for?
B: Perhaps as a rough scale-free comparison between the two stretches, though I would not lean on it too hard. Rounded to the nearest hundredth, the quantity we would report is 9.18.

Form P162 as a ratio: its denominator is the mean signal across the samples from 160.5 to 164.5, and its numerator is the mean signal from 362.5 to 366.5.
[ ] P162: 1.05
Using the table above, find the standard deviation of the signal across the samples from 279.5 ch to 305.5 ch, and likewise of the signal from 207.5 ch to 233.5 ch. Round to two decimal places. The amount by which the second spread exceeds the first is 0.13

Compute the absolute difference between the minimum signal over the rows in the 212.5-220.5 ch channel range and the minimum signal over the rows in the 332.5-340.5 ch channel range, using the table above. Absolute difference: 0.46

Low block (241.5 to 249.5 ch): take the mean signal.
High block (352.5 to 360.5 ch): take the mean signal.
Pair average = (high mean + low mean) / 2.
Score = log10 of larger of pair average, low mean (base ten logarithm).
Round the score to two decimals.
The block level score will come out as 1.19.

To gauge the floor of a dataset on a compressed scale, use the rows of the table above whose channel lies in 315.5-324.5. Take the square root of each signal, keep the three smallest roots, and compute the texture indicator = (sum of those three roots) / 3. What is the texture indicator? 3.750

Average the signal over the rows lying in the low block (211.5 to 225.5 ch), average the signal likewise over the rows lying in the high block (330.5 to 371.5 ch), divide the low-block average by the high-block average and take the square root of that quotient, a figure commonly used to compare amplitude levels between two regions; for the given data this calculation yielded 1.01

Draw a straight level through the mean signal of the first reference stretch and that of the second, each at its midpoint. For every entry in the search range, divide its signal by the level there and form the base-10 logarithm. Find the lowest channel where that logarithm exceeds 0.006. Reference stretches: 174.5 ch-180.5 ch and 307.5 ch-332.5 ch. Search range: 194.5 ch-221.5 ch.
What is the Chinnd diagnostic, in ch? 196.0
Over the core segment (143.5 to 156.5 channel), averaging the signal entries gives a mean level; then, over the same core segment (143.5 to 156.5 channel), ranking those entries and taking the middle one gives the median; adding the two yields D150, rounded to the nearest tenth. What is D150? 31.5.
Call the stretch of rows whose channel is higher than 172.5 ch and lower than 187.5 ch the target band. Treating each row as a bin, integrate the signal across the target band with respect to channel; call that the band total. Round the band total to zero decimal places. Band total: 233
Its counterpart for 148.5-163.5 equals 235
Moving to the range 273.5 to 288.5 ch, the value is 233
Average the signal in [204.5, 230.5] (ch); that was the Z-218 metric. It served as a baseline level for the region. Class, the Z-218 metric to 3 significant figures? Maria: 15.9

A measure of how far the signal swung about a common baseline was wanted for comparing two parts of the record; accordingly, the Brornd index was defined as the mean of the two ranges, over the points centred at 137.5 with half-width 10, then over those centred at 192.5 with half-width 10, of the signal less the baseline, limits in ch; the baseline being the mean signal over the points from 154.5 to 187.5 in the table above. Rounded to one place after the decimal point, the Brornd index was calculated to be 2.9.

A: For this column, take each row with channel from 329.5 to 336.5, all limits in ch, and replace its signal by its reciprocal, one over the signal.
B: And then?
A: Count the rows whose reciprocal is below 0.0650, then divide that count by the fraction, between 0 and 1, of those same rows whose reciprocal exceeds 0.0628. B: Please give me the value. 7.0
